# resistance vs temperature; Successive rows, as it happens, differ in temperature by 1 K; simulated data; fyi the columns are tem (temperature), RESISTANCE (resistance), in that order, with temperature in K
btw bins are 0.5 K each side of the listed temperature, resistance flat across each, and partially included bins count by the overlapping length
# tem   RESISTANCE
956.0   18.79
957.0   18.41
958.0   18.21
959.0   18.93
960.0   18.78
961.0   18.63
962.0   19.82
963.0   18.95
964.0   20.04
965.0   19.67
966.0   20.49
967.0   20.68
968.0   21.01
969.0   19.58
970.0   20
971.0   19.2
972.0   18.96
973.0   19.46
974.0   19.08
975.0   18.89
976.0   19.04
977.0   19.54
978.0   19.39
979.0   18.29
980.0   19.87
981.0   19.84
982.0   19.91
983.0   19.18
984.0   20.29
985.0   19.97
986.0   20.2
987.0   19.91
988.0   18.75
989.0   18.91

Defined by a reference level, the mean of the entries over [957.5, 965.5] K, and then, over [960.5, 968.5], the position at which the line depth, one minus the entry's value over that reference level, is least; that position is 968.0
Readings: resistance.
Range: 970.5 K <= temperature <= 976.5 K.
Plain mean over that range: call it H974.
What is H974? 19.1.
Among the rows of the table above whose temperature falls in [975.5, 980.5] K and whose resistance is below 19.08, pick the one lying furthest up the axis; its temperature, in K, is 979.0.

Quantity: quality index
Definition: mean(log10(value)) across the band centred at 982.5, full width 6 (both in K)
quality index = 1.298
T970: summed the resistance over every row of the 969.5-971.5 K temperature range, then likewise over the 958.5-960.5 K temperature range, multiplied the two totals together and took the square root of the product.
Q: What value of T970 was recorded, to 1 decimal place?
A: 38.4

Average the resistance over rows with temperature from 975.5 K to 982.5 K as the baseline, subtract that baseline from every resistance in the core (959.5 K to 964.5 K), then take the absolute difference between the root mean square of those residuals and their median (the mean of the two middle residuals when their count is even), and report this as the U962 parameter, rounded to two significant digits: 1.1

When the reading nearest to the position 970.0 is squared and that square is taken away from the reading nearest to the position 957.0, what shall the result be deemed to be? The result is -382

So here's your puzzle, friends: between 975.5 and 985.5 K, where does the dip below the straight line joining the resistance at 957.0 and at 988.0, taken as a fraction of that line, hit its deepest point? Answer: 979.0 K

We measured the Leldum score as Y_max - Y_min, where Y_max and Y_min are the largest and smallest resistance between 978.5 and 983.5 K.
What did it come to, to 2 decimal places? 1.62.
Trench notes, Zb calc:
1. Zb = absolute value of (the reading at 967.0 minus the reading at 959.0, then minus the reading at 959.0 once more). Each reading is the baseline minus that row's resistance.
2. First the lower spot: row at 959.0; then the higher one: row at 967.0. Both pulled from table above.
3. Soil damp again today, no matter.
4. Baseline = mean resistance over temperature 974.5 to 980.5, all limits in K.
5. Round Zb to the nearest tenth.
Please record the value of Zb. 2.0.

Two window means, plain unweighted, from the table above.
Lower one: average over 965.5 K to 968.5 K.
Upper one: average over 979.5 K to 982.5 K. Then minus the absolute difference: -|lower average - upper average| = -0.85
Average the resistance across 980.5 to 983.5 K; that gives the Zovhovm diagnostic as 19.6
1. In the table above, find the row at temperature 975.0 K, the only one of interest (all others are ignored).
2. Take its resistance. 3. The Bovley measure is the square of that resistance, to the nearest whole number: 357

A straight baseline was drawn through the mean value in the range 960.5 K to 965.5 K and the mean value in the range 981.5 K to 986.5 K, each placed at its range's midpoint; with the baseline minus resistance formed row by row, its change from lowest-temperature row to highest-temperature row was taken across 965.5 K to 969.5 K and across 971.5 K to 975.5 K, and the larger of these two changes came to 1.0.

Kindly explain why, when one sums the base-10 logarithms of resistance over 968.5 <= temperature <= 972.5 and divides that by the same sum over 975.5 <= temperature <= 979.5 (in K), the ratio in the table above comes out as 1.01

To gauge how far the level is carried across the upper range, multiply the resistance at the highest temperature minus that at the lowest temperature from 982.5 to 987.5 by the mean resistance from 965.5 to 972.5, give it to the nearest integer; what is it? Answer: 15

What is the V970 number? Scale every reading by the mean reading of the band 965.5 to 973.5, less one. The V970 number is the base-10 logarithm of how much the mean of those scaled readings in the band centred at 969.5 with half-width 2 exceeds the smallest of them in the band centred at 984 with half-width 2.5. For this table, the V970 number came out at -1.4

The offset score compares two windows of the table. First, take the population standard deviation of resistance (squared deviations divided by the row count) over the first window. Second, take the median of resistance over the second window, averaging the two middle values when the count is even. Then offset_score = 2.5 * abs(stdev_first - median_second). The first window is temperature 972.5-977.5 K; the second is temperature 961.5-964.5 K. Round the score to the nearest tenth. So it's 48.9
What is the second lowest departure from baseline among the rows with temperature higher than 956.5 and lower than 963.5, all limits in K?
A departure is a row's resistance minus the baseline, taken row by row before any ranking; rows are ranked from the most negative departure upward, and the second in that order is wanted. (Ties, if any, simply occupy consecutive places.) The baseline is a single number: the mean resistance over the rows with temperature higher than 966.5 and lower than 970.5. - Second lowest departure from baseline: -1.9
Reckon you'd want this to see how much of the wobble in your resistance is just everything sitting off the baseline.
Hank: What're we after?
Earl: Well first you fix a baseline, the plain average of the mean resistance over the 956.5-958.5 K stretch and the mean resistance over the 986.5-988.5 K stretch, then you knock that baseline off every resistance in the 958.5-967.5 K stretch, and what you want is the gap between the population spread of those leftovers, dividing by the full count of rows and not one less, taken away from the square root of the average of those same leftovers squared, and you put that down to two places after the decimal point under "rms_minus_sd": 0.31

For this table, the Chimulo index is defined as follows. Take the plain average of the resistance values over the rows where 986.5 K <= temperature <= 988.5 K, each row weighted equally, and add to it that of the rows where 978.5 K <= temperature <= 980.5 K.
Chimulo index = 38.4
